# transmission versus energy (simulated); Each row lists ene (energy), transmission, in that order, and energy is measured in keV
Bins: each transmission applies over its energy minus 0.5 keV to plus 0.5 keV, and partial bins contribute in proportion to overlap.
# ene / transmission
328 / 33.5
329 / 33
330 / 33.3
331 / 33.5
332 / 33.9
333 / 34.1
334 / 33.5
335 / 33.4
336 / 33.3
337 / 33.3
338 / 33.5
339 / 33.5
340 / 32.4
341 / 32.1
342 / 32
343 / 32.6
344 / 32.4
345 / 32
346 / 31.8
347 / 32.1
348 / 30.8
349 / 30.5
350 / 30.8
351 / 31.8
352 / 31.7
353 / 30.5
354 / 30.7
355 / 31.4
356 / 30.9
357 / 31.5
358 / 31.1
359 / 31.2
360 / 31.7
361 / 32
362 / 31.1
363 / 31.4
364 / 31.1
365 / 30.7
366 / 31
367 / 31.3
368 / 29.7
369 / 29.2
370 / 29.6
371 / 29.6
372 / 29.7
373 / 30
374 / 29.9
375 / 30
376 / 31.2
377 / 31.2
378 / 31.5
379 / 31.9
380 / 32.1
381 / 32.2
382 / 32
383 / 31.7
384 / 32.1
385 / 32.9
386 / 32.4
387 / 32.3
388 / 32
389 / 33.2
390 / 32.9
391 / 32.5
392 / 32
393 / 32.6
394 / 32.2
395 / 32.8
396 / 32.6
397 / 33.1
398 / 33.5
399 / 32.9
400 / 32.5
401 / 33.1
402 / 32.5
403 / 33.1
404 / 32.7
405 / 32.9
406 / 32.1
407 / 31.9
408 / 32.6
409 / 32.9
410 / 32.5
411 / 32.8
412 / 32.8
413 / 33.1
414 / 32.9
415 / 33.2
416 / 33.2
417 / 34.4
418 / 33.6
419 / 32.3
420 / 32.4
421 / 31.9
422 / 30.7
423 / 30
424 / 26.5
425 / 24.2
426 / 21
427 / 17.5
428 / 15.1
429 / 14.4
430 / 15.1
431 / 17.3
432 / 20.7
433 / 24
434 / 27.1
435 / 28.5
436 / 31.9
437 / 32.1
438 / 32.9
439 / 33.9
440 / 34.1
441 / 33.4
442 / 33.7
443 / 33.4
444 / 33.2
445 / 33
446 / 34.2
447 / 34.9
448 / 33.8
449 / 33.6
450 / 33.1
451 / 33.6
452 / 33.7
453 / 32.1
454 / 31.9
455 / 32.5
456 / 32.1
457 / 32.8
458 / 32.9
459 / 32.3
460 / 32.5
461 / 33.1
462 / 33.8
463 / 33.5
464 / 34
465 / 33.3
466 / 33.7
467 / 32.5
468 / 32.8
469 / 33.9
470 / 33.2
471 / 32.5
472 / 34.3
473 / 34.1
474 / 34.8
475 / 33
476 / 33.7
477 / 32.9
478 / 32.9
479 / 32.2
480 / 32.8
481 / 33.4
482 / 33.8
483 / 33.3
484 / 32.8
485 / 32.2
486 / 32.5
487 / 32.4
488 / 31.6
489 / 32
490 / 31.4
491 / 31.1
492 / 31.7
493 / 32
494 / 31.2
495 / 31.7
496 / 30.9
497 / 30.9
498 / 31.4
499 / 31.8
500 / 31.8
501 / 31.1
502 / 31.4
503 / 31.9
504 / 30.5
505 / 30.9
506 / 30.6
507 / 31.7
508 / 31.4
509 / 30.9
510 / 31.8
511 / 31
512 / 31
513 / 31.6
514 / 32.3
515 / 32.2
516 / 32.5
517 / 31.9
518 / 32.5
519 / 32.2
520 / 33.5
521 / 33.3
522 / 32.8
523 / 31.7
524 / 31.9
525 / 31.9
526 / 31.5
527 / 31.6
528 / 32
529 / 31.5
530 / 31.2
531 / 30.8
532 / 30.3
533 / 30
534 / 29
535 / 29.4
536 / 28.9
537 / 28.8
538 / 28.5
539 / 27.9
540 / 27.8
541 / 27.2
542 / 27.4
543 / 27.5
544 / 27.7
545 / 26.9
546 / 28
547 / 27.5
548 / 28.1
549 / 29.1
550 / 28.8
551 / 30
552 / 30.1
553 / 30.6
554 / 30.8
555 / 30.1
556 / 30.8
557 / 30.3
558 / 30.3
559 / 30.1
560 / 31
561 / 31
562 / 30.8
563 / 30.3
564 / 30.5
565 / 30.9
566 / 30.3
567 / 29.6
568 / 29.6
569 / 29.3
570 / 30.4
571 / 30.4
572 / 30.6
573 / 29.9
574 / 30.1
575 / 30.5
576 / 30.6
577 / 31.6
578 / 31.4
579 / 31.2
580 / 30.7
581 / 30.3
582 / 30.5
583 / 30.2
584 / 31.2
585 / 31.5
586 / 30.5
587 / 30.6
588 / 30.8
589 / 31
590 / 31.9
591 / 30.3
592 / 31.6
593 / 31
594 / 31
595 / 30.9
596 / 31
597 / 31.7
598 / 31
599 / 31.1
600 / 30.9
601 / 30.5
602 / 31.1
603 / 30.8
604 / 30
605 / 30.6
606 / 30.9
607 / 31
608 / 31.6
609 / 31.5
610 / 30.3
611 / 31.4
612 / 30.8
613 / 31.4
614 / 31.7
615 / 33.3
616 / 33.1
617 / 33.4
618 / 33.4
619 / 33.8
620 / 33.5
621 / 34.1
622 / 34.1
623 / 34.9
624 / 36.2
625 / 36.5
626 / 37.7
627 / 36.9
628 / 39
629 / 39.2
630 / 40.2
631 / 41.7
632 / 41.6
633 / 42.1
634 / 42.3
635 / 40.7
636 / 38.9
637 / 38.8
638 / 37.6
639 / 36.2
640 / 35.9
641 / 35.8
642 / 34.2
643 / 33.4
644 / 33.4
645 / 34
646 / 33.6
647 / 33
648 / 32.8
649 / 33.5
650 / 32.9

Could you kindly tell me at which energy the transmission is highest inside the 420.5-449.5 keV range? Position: 447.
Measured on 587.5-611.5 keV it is 590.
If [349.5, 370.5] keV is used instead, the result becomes 361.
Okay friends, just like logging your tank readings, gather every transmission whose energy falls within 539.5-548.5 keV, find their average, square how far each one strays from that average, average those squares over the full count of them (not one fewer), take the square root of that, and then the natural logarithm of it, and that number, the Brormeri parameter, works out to -1.0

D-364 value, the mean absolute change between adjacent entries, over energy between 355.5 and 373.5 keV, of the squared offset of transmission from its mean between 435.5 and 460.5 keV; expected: 2.0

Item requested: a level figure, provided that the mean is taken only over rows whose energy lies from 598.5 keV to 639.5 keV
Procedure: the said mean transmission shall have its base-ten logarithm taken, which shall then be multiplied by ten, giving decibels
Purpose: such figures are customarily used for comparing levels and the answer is 15.4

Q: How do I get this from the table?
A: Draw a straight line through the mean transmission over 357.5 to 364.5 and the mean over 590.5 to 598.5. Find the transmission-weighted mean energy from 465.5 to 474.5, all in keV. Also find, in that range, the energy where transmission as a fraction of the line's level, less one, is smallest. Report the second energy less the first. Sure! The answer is -3.0 keV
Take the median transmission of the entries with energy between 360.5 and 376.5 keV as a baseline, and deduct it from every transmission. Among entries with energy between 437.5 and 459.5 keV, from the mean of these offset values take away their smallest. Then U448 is 1.3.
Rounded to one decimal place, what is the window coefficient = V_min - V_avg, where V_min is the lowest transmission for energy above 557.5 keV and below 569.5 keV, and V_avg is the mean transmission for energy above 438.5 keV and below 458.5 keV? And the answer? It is -4.0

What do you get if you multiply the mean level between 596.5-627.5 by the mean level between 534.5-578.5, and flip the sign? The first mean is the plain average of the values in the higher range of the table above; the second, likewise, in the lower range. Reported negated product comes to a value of -963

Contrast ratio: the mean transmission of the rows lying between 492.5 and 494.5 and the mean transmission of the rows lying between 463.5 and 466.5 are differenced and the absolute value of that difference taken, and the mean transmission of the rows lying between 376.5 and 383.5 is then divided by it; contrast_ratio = 15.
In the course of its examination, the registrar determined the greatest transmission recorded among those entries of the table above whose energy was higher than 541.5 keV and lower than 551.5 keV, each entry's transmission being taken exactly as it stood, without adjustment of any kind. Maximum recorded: 30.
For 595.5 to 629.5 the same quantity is 39.2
